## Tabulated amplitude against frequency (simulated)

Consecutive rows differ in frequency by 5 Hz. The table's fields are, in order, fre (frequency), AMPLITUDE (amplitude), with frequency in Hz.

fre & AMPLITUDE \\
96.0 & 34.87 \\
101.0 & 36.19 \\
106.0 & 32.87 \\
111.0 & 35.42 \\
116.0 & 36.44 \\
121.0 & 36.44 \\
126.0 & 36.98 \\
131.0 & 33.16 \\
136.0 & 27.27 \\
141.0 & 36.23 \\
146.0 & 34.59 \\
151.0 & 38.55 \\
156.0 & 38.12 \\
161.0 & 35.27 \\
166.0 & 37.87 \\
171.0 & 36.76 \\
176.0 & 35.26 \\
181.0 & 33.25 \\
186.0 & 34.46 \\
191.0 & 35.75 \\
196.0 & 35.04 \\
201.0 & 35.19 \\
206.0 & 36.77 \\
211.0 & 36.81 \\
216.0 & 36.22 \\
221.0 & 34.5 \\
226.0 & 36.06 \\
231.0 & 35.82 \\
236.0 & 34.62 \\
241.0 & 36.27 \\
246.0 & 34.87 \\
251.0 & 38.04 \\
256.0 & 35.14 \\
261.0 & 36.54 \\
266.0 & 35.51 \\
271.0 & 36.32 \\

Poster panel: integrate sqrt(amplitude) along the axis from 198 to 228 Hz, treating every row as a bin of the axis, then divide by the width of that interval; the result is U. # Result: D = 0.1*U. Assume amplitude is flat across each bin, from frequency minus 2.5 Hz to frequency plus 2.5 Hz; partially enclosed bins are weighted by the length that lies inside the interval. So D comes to 0.599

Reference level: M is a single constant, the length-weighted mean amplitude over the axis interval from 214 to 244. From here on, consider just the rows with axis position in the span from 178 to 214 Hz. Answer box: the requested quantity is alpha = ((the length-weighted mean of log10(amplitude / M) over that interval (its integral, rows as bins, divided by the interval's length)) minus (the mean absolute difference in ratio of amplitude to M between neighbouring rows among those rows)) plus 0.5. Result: 0.474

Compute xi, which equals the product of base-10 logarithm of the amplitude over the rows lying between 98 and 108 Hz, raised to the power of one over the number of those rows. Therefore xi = 1.54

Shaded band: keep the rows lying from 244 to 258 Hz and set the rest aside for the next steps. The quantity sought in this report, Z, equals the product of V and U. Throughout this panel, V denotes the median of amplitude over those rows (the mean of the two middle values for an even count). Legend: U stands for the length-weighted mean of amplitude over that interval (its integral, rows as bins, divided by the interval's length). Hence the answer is 1268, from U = 36.1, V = 35.1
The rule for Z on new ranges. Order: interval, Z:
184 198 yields 1230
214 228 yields 1282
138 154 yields 1312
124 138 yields 1078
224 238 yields 1272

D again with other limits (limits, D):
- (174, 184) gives 0.585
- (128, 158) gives 0.588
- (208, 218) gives 0.604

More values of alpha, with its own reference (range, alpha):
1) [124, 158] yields 0.374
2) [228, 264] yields 0.449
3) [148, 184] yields 0.460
